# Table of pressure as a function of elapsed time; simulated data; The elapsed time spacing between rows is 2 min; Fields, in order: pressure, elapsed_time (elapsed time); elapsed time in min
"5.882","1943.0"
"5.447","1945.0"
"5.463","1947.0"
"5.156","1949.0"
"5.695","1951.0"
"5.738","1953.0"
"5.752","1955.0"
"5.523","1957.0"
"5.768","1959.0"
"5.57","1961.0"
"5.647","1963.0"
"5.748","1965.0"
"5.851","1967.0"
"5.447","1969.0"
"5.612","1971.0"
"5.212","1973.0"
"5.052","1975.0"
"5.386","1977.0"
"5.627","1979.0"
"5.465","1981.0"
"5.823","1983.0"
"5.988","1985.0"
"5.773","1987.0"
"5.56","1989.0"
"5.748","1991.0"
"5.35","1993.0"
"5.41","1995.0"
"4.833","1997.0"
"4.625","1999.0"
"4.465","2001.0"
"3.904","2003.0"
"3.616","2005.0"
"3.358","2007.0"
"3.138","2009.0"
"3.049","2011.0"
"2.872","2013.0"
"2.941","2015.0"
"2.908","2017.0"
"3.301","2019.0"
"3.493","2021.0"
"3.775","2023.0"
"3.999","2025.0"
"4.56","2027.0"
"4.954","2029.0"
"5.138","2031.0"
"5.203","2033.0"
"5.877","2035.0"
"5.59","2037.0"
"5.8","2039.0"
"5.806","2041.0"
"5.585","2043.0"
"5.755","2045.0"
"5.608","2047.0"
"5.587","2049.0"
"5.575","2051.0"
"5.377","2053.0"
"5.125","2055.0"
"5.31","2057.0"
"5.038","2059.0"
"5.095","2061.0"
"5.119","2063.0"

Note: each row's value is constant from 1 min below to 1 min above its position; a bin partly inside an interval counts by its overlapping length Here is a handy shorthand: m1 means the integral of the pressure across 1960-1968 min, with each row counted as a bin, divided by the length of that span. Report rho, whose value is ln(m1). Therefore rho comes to 1.74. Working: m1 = 5.7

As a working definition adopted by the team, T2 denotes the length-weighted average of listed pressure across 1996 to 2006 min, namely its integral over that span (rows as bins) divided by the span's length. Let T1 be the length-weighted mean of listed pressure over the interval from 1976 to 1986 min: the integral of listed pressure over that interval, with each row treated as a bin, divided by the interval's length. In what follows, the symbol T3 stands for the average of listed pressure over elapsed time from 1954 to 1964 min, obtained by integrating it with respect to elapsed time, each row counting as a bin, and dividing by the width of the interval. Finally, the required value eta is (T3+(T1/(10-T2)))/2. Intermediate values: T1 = 5.66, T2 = 4.29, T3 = 5.65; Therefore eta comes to 3.32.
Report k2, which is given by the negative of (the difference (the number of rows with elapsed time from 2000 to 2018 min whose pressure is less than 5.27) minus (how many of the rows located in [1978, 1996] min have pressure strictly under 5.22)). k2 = -9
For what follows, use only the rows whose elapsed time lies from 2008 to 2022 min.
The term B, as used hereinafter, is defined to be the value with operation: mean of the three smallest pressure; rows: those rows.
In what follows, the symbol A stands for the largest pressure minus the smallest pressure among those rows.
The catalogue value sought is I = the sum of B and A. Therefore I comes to 3.53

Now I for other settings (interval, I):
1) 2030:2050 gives 6.05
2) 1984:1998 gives 6.35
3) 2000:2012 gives 4.60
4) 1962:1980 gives 6.02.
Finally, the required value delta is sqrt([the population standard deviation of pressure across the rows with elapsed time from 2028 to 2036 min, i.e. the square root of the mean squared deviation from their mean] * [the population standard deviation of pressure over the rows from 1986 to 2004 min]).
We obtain 0.46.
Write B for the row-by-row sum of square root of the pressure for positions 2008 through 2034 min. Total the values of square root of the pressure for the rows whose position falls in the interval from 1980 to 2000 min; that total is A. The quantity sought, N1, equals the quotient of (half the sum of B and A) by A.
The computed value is 1.0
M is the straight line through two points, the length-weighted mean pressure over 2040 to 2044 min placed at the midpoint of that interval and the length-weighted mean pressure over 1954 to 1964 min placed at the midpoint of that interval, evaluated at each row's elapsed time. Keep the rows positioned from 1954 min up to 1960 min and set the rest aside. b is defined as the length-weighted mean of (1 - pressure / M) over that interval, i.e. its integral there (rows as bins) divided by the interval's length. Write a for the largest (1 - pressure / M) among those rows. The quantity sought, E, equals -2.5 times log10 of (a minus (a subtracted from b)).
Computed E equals 3.24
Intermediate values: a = 0.02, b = -0.005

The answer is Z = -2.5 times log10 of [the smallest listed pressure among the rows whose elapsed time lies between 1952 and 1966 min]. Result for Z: -1.86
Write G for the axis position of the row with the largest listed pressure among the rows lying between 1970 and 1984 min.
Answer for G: 1983.0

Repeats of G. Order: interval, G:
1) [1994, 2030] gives 1995.0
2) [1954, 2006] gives 1985.0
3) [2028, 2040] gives 2035.0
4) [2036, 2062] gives 2041.0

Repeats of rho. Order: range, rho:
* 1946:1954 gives 1.71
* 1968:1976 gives 1.67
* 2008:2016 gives 1.10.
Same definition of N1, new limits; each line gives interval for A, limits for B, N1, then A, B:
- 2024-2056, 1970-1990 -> 0.8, 37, 24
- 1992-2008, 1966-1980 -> 1.0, 17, 16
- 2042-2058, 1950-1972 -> 1.2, 19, 26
